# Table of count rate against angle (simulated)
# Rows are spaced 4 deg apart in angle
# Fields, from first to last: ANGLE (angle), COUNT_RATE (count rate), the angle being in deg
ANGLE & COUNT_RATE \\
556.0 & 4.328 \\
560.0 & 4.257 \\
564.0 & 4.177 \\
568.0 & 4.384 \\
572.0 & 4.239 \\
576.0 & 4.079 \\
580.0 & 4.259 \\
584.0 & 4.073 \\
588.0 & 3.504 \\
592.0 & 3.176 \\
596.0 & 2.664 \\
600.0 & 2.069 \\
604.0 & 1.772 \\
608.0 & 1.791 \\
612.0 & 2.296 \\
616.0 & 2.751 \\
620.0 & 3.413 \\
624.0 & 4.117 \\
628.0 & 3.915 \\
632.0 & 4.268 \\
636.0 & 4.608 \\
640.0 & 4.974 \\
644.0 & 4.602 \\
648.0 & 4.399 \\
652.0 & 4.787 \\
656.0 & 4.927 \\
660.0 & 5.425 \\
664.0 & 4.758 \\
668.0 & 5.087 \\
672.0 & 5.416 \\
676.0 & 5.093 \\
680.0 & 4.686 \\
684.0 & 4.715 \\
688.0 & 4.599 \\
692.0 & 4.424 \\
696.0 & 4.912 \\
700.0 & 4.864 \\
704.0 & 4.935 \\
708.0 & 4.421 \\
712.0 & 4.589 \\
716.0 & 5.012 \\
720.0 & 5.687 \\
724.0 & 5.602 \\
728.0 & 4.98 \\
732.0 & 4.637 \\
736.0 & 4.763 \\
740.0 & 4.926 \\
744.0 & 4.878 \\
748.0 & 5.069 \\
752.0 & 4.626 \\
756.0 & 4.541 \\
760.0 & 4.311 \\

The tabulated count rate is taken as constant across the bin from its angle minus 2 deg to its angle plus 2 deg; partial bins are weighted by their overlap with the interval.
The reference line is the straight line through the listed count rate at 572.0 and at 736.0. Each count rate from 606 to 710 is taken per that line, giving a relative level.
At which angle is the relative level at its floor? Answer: 608.0 deg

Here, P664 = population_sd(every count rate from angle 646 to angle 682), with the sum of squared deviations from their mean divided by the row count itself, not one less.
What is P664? 0.32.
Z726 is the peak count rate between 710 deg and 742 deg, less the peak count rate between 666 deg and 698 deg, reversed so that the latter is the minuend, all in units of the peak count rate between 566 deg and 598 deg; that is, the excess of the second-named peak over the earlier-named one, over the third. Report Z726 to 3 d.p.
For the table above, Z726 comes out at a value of -0.062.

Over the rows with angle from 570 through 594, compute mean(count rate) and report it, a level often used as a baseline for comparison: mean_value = 3.9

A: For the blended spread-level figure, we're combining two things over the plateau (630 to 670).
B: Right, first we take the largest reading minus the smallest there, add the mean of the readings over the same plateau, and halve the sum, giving 2.97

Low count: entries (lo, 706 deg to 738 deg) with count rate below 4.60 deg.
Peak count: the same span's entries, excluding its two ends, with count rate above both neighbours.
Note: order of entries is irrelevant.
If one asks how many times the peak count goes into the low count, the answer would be 2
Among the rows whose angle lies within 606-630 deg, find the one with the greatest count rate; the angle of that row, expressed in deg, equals 624.0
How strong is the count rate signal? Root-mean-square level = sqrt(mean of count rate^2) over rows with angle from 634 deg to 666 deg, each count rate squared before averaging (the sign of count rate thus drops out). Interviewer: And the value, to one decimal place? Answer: 4.8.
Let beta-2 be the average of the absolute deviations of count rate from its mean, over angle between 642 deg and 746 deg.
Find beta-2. 0.26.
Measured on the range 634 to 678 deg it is 0.26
